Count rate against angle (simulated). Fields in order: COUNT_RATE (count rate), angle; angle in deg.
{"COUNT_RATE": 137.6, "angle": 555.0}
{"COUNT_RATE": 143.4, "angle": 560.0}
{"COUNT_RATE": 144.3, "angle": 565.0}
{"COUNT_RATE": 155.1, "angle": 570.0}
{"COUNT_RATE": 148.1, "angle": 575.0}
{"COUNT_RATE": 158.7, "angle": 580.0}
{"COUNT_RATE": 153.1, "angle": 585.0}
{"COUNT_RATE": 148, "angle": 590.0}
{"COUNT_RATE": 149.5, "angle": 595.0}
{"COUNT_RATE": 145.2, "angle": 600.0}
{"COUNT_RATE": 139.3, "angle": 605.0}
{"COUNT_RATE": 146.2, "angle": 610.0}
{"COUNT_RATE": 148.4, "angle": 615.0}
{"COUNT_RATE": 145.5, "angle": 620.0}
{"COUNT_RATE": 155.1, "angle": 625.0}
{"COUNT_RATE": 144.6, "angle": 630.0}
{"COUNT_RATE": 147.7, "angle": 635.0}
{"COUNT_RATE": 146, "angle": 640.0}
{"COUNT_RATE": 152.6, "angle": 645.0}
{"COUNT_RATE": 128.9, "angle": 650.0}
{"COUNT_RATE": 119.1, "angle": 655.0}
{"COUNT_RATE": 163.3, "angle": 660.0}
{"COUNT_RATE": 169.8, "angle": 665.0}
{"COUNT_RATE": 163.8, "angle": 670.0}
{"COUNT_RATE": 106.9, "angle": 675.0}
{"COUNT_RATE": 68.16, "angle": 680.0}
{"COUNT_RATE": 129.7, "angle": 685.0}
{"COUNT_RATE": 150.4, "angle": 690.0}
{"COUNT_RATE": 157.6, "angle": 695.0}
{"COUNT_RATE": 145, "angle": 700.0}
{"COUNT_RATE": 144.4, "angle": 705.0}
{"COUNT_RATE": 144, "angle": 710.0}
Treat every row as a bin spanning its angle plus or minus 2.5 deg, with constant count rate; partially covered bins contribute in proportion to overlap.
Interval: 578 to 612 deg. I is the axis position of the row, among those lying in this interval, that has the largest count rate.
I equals 580.0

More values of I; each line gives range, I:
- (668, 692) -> 670.0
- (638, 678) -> 665.0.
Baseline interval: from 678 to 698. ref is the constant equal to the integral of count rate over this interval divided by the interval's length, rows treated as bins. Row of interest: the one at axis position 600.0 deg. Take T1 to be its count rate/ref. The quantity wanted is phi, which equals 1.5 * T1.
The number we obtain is 1.70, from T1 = 1.13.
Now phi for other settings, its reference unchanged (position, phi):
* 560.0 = 1.68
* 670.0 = 1.91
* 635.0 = 1.73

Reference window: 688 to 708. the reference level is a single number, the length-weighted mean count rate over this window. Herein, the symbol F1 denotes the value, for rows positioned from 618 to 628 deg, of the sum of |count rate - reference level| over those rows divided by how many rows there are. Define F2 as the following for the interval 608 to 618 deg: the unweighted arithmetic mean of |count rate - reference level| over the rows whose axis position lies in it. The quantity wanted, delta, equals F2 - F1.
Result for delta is -3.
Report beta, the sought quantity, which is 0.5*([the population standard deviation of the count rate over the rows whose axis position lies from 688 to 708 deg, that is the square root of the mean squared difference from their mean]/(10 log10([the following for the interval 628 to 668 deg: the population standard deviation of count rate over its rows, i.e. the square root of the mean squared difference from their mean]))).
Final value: 0.22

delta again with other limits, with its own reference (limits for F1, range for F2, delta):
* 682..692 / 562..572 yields -5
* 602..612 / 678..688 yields 44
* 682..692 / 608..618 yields -8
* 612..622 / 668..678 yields 26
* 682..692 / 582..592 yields -8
